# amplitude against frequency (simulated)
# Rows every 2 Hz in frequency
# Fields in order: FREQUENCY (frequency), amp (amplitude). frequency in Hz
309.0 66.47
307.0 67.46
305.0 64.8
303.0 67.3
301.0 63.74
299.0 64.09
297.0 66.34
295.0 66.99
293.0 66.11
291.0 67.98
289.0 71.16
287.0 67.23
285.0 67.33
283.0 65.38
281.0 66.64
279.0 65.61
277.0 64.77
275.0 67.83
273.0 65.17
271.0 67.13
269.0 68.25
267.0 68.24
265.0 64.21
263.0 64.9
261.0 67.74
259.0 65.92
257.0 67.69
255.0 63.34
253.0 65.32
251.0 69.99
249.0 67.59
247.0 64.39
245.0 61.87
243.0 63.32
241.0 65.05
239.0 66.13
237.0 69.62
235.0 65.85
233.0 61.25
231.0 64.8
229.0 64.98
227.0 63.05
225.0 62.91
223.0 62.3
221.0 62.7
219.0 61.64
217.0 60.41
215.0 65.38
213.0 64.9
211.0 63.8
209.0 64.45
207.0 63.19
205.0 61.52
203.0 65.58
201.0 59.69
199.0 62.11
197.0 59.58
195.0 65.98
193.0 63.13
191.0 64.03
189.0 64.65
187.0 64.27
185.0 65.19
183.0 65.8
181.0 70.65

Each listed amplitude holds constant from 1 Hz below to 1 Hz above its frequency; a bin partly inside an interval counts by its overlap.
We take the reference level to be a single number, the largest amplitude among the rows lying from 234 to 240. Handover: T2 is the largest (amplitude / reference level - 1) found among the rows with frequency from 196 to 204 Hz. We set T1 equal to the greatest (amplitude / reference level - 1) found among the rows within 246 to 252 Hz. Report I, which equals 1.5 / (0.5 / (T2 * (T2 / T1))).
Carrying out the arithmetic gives 1.90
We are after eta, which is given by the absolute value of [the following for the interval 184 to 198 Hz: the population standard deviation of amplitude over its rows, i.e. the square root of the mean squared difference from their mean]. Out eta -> 1.9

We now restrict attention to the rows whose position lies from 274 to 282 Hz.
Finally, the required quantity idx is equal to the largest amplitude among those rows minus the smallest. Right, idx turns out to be 3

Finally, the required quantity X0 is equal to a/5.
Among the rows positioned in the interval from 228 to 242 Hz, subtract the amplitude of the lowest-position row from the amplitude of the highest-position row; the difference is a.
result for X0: 0.0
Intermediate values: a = 0.1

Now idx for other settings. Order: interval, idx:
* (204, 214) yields 3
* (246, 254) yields 6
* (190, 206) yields 6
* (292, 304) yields 4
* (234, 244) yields 6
